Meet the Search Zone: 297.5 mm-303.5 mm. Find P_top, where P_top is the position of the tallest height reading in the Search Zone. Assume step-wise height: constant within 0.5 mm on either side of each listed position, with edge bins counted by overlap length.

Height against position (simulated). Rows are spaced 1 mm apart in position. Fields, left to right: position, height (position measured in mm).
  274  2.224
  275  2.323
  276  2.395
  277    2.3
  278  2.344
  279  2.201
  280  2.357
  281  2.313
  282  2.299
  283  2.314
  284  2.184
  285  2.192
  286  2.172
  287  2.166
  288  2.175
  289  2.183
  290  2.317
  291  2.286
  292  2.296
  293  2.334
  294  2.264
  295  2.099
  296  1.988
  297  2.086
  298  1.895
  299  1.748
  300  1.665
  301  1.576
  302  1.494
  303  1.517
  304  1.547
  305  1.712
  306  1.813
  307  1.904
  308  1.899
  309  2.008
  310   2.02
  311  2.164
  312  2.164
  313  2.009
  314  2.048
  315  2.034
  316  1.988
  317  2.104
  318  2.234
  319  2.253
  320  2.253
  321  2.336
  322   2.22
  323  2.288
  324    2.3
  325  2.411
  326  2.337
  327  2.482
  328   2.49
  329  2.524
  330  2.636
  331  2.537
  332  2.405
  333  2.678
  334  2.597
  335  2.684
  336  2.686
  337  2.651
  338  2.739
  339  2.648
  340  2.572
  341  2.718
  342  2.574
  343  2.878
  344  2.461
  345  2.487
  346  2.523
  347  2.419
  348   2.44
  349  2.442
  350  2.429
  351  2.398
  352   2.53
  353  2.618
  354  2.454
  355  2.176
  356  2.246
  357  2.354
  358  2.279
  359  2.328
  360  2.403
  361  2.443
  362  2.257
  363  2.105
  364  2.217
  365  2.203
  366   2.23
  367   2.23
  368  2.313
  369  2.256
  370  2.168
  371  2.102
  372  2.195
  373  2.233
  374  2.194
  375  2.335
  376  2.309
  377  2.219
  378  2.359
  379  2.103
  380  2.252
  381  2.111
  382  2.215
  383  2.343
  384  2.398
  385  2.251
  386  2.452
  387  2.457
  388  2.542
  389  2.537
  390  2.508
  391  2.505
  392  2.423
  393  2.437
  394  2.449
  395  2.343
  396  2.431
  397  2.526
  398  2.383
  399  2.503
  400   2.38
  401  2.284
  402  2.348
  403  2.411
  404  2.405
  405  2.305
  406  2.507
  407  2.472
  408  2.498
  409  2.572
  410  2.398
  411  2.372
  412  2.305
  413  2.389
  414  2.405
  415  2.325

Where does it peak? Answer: 298 mm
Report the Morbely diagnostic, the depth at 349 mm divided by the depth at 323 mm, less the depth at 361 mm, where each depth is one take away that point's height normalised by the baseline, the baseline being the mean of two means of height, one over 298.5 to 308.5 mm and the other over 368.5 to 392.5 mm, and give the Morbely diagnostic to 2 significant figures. 1.8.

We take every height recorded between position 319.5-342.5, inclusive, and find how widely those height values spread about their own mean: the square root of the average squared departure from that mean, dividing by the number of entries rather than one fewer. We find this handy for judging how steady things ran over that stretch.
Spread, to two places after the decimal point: 0.16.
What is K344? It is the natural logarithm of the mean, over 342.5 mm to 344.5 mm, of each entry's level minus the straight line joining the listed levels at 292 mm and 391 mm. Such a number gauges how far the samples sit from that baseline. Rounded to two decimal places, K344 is -1.33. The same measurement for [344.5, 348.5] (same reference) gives -2.88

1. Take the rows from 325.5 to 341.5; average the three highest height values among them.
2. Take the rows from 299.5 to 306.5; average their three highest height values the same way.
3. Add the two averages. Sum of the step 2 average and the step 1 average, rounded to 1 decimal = 4.4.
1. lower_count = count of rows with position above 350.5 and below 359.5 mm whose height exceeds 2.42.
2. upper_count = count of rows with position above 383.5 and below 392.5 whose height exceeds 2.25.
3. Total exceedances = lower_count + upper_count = 12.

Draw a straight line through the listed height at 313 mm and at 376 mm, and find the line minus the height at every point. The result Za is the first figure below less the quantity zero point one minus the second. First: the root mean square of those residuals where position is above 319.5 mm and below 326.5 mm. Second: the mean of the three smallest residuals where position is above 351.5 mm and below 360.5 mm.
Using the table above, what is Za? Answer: -0.2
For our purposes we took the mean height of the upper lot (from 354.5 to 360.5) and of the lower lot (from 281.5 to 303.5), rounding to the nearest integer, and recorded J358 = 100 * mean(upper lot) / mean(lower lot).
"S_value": 112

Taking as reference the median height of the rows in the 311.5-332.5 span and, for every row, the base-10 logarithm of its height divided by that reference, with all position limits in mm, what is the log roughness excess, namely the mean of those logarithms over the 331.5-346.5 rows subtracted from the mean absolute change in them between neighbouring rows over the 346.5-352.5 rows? -0.051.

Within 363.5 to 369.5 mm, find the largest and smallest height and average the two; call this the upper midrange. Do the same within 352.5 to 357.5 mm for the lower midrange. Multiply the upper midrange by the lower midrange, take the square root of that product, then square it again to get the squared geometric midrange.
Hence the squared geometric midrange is 5.4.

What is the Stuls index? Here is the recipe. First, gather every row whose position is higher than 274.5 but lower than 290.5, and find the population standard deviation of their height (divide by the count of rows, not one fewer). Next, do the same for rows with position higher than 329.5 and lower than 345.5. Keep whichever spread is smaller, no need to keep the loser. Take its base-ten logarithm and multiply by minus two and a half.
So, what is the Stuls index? 2.79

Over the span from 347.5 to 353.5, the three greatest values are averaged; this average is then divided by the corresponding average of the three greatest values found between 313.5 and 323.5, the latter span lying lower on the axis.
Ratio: 1.10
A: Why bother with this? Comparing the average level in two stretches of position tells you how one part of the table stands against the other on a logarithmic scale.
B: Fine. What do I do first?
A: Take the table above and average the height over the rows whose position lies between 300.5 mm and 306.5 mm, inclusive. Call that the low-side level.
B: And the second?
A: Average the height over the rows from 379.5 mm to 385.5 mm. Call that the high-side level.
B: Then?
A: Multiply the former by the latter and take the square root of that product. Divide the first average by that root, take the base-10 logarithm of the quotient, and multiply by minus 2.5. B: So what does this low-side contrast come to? 0.18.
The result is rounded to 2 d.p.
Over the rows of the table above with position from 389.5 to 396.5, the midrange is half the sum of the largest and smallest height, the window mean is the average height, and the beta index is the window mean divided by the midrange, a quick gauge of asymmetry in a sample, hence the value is 1.01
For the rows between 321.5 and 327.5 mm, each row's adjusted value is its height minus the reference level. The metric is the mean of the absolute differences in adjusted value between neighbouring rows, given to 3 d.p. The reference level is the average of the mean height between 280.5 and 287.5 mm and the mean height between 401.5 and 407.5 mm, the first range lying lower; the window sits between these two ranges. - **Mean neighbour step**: 0.082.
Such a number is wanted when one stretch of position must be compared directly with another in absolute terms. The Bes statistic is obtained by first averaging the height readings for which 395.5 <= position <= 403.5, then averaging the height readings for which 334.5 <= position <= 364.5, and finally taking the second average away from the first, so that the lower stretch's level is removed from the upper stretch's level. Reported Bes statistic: -0.1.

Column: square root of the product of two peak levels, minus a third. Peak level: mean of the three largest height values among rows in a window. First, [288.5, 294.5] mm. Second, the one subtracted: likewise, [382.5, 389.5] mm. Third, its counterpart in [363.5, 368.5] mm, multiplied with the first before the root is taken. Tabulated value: -0.23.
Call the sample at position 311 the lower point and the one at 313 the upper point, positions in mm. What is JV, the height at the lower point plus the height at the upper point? 4.17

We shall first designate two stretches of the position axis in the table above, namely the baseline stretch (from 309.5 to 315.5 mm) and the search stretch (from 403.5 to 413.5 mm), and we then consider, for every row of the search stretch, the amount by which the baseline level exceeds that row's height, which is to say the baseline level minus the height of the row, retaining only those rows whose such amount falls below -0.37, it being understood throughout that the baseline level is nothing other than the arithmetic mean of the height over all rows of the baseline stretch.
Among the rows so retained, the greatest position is 409 mm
